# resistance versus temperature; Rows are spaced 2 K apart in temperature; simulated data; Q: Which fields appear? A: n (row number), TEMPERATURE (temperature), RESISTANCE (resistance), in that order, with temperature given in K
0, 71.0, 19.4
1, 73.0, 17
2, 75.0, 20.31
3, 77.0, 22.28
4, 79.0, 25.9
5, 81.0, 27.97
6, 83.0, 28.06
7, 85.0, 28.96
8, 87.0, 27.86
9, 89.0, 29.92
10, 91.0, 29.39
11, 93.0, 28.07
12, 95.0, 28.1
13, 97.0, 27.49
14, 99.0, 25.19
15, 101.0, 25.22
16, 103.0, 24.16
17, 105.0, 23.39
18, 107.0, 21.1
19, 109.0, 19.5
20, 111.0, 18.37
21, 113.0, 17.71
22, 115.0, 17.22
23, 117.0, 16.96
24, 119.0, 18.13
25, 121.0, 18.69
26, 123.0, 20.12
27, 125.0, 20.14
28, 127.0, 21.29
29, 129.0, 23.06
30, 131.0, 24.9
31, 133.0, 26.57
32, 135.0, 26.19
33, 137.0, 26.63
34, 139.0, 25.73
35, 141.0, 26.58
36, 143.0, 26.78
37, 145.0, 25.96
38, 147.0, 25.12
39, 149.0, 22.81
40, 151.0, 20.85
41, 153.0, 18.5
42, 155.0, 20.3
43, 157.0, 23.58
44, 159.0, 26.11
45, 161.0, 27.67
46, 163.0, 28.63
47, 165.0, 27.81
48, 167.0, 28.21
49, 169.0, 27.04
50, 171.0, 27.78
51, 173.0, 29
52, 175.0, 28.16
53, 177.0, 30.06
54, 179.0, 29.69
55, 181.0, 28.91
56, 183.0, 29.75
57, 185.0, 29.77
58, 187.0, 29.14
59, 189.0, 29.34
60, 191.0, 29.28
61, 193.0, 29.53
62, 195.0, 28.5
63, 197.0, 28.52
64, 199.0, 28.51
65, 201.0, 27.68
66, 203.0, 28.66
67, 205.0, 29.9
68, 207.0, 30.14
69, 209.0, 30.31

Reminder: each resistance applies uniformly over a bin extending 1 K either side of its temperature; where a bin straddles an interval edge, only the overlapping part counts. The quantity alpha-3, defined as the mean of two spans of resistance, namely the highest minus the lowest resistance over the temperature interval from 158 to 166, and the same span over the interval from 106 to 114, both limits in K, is 3.0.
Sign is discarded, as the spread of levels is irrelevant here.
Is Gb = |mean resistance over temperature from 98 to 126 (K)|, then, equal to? 20.4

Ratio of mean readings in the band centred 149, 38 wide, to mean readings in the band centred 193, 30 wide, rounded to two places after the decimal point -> 0.86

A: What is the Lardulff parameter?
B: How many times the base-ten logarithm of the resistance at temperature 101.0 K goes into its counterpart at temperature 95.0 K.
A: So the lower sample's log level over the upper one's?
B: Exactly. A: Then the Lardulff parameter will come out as 1.03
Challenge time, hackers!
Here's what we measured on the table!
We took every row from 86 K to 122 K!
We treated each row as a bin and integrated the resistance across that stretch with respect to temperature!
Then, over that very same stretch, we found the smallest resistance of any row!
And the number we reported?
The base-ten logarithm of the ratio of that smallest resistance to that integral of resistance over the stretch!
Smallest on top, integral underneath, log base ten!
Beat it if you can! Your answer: -1.69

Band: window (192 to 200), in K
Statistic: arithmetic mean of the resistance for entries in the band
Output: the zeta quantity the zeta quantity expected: 28.8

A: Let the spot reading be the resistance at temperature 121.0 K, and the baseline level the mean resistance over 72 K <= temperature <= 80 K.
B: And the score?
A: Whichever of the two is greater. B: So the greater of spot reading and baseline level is 21.4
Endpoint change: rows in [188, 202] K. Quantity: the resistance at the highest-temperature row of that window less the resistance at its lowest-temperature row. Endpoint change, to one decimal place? -1.7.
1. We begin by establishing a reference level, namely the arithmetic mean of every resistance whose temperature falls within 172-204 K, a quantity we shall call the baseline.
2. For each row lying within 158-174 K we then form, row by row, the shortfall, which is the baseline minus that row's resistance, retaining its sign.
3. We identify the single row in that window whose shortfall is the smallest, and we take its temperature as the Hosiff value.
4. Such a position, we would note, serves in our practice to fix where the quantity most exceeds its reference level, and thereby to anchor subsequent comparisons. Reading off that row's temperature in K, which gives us 173.0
